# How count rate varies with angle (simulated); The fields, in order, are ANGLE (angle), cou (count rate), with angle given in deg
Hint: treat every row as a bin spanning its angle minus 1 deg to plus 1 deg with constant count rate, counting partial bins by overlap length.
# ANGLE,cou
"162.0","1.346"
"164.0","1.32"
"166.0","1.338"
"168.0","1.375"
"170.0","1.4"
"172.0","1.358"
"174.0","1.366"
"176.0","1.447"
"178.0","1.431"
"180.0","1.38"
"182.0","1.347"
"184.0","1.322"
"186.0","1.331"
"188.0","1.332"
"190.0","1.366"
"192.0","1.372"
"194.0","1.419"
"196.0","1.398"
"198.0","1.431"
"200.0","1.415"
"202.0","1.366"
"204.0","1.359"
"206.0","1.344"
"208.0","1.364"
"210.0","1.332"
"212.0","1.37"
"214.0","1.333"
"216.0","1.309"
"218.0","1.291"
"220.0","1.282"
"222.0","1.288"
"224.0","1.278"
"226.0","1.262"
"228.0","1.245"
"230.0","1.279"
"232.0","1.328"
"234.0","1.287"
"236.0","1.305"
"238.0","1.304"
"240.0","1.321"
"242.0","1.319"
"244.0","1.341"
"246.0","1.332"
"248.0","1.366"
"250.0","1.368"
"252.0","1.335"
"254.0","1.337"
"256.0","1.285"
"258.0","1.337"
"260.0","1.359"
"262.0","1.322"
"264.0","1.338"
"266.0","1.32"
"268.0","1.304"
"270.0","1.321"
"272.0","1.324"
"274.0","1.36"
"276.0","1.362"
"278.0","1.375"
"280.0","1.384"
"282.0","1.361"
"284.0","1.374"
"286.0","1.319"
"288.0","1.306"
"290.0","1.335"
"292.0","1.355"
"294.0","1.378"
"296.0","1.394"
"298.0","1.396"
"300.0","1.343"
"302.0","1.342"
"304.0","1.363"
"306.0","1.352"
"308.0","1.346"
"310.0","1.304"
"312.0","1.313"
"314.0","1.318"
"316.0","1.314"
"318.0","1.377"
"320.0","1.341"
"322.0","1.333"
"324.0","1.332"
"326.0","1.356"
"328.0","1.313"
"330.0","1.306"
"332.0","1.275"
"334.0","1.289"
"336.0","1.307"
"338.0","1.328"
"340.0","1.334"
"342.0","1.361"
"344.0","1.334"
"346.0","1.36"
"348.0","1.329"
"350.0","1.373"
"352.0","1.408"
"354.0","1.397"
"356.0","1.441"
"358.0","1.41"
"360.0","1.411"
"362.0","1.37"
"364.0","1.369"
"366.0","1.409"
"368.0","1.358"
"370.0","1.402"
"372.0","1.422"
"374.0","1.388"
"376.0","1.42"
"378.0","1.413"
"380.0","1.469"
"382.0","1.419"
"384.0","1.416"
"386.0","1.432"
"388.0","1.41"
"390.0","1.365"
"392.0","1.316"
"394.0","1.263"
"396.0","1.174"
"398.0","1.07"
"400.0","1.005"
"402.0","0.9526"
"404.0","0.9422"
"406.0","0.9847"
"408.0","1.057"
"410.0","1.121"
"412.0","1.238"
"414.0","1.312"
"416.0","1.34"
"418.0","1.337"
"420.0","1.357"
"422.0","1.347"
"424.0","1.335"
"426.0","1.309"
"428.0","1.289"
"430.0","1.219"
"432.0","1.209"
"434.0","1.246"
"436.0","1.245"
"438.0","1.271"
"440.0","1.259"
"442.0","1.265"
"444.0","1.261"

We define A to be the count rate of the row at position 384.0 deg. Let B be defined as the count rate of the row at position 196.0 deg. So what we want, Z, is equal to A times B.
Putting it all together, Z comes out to 1.98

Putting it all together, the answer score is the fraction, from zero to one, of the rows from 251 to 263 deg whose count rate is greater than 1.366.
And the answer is 0.00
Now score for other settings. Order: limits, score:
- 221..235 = 0.00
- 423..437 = 0.00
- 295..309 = 0.29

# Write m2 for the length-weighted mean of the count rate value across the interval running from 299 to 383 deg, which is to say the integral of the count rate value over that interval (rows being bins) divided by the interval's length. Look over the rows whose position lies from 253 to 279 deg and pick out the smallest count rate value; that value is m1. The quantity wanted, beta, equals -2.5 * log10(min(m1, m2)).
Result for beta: -0.27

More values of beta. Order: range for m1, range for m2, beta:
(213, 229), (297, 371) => -0.24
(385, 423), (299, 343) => 0.06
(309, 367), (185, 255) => -0.26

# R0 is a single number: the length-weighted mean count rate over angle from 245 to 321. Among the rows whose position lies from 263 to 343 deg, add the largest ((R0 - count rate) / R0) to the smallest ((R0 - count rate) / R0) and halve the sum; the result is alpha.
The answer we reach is 0.01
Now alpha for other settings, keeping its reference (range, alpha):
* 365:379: -0.03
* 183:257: 0.00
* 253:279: 0.01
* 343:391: -0.04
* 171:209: -0.03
